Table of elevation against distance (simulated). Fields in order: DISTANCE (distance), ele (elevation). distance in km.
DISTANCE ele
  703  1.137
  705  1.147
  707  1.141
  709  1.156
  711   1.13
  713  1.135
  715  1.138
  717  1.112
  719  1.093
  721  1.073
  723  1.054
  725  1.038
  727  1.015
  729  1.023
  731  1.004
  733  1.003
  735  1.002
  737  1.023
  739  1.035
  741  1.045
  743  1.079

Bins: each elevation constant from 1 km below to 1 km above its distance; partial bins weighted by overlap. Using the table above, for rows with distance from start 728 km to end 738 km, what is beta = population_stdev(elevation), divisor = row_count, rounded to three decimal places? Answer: 0.010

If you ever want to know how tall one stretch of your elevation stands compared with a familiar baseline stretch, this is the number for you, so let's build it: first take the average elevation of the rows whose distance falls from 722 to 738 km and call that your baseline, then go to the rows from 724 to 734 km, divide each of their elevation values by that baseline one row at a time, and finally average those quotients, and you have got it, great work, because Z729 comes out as 0.996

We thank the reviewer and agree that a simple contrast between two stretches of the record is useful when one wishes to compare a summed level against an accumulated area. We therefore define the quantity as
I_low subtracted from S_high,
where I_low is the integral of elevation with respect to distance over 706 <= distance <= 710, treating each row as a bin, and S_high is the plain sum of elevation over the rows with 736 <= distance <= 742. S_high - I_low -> -1.5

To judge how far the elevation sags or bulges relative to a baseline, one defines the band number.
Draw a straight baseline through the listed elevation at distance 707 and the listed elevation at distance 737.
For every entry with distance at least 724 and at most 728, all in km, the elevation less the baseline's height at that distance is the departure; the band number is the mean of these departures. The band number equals -0.040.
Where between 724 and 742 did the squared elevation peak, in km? 741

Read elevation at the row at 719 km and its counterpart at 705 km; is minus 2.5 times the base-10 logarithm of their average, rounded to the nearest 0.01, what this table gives -0.12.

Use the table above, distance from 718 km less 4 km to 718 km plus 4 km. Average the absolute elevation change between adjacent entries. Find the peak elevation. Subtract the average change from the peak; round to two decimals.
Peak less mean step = 1.12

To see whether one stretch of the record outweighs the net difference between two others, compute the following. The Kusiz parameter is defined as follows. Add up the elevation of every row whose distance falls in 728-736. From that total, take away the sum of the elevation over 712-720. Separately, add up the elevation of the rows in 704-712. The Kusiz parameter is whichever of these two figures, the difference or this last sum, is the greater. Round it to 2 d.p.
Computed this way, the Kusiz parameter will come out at 4.57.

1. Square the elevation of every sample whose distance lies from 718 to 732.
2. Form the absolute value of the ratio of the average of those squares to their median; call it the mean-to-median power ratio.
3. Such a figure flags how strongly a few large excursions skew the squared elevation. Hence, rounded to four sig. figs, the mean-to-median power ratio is 1.010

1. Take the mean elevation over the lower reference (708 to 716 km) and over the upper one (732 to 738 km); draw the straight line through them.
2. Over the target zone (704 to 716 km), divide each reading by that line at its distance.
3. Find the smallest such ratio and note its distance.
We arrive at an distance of 705 km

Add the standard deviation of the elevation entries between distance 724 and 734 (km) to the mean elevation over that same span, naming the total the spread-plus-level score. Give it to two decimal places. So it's 1.03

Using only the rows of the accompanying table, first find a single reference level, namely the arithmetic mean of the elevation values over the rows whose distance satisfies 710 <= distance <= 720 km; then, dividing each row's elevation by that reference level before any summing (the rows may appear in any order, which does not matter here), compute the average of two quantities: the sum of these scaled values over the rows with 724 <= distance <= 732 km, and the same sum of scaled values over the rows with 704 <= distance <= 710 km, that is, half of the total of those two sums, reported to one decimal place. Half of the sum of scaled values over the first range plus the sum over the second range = 3.4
